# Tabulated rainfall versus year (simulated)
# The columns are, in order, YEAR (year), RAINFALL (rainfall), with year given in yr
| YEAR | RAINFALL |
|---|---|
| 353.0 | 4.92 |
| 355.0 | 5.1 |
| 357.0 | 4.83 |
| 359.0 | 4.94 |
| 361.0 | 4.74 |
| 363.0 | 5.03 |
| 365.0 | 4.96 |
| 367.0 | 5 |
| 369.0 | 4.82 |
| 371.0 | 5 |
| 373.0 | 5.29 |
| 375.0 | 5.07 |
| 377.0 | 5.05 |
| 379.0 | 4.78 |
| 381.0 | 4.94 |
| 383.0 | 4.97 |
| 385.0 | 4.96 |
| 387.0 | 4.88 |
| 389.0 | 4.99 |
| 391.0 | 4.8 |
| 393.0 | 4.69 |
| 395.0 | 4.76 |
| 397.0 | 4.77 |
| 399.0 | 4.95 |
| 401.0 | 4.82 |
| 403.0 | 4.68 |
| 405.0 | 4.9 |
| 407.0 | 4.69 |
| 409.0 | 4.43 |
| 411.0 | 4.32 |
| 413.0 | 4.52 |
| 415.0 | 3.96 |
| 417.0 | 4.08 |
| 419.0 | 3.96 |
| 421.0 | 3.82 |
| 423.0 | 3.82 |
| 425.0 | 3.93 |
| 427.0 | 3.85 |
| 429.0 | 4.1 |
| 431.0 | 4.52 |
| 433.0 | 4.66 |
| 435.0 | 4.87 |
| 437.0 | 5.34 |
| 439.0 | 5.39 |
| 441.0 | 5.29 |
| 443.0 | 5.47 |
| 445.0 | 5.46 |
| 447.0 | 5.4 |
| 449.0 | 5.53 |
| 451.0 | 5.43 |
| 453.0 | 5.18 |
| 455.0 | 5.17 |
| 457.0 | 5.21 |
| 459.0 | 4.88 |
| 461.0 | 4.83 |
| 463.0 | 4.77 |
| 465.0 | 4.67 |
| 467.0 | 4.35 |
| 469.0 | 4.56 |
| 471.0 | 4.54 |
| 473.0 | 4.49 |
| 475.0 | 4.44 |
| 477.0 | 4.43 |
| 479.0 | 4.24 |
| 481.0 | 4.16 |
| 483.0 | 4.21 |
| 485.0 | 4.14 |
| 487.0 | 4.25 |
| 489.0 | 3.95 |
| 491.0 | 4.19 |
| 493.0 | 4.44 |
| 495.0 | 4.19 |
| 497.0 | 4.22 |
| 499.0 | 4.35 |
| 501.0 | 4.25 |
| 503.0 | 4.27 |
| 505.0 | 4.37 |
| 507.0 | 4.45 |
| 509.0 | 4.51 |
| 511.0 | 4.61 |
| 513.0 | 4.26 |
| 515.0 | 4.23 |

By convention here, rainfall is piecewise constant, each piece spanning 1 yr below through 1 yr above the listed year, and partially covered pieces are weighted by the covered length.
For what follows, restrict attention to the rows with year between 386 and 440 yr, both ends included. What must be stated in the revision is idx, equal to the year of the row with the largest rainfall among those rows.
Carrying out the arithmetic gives 439.0 yr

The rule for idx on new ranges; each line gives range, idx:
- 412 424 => 413.0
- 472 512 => 511.0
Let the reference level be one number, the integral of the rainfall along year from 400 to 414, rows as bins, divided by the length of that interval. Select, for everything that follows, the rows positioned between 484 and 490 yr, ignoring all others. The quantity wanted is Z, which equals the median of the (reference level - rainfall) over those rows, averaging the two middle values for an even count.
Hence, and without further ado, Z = 0.48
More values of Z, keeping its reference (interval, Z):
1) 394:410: -0.14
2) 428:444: -0.46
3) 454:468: -0.21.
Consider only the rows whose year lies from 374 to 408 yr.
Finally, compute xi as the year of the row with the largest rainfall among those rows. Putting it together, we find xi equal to 375.0 yr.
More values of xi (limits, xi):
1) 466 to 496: 469.0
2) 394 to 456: 449.0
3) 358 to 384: 373.0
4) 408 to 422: 413.0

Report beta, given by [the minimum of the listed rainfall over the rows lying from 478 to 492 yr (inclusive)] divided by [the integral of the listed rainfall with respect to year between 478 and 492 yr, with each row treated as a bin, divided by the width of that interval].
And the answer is 0.95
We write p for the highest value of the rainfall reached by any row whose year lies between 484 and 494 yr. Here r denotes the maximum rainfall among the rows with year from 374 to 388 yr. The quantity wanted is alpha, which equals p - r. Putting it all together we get -0.6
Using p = 4.44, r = 5.07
